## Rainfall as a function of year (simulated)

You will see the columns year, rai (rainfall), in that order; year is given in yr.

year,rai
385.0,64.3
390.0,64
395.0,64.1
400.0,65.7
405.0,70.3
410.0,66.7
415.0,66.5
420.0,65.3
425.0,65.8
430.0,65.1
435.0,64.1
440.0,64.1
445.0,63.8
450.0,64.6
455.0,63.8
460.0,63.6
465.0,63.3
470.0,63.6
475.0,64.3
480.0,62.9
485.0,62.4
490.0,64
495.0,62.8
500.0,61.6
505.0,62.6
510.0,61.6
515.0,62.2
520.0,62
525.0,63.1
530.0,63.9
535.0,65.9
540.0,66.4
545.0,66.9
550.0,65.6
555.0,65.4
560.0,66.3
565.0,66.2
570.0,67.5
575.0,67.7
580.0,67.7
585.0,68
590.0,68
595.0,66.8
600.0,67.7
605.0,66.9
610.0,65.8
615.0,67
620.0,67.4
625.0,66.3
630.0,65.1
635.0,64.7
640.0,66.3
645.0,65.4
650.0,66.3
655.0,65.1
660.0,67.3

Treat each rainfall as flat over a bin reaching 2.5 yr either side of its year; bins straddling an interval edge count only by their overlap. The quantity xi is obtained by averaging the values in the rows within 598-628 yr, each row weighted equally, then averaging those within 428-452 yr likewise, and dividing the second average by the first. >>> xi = 0.96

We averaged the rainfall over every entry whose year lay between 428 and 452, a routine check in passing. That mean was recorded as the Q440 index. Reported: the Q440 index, 64.3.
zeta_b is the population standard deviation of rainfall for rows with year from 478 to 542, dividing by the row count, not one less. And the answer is 1.5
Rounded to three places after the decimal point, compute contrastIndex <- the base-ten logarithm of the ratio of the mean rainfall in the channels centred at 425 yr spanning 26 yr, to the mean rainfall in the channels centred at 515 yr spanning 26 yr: 0.021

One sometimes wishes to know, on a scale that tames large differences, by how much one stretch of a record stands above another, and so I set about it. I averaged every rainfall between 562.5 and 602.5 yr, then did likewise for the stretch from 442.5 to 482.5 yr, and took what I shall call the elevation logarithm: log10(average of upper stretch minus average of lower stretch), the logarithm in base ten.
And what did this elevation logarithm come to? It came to 0.57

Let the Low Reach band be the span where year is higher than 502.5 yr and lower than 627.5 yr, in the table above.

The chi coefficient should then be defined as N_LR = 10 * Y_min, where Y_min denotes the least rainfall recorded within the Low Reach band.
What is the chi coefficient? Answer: 616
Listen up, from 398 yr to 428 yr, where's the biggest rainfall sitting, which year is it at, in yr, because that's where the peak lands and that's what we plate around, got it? 405.0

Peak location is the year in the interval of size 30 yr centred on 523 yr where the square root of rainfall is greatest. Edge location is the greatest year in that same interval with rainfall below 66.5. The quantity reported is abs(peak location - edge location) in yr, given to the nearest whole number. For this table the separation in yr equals 0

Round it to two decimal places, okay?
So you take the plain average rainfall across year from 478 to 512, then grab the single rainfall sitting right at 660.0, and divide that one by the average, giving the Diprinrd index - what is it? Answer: 1.08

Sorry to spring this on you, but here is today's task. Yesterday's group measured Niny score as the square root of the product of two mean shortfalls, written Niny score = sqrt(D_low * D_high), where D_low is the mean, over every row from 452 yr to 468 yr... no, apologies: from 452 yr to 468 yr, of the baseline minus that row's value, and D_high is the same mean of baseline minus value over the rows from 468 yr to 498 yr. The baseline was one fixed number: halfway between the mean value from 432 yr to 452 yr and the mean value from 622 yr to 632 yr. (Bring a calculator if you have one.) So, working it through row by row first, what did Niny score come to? 1.5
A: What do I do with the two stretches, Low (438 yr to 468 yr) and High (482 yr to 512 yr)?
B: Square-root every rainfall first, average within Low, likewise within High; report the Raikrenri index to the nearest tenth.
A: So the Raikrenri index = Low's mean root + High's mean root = 15.9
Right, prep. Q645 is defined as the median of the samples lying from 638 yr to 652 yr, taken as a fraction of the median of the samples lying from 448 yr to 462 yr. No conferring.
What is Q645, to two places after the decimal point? 1.04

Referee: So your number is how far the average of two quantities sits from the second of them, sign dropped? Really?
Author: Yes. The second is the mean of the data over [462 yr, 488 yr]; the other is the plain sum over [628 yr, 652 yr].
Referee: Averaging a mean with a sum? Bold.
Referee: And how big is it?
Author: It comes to 132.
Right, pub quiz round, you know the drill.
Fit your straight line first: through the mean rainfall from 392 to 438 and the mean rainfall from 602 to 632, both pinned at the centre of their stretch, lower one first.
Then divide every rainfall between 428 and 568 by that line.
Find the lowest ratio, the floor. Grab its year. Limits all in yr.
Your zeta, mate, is 510.0 yr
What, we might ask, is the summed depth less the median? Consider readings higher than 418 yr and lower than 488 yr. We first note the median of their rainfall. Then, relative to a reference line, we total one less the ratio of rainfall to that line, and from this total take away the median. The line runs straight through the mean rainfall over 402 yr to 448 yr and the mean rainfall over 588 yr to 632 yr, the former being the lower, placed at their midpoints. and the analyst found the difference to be -63.6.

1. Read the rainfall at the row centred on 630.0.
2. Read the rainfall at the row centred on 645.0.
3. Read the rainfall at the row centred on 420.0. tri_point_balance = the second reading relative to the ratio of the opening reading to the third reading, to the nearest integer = 66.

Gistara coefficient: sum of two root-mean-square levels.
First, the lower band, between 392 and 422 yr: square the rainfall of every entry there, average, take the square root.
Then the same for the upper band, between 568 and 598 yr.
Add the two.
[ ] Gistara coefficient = 134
